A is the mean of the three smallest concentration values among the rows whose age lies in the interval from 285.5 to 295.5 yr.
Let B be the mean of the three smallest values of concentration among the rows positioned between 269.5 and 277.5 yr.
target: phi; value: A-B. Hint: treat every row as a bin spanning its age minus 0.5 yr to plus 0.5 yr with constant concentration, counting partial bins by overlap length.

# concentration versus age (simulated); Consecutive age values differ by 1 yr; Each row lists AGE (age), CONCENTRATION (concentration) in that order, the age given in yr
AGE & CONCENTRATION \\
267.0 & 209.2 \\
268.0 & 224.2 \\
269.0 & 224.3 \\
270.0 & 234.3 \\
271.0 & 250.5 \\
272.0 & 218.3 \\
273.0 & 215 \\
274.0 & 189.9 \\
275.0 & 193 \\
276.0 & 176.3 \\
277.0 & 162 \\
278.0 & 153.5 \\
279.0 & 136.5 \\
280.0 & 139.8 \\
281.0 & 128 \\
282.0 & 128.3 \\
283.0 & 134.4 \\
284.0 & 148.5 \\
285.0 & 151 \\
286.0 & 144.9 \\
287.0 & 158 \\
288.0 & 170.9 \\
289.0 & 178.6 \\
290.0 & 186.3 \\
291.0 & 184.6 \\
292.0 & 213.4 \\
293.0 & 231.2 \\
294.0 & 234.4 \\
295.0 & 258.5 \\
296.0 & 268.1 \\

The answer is -18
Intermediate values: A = 158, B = 176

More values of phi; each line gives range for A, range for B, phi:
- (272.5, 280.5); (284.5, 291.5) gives -8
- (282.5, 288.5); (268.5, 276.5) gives -44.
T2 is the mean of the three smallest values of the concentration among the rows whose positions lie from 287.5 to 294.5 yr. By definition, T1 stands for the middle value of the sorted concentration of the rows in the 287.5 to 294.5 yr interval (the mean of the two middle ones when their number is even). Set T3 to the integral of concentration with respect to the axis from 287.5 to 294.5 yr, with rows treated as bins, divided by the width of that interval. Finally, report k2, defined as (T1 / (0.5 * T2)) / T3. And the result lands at 0.0105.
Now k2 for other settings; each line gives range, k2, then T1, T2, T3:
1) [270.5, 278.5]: 0.0120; 191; 164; 195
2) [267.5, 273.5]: 0.0090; 224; 219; 228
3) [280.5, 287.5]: 0.0157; 145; 130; 142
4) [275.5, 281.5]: 0.0146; 147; 135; 149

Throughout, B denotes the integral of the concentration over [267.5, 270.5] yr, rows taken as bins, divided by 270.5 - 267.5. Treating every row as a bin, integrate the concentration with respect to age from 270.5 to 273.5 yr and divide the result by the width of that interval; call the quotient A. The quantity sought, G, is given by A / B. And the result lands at 1.00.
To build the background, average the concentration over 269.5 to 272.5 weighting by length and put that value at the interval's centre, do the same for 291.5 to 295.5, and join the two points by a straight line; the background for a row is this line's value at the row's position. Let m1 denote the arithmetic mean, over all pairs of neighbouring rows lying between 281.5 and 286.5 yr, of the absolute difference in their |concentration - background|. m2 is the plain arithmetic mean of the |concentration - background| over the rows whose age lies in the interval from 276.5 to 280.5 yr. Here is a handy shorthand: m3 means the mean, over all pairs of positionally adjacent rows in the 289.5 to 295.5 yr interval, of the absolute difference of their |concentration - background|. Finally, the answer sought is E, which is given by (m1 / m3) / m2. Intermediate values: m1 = 7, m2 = 86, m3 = 15.1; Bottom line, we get 0.006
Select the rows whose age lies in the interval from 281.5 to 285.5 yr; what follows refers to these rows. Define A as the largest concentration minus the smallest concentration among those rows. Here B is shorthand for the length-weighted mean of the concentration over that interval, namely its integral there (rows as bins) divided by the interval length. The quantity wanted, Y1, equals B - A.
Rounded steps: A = 23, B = 141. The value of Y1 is 118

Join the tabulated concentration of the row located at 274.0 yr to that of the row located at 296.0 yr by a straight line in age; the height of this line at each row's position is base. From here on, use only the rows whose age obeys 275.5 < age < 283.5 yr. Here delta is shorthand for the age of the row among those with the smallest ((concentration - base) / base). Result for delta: 282.0 yr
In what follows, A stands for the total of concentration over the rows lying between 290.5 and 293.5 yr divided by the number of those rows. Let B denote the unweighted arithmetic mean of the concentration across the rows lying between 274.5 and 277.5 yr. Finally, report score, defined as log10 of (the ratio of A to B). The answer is 0.07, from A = 210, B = 177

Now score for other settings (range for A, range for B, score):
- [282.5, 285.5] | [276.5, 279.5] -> -0.02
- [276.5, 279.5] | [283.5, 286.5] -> 0.01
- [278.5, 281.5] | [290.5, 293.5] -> -0.19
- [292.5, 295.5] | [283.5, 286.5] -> 0.21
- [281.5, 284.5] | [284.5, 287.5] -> -0.04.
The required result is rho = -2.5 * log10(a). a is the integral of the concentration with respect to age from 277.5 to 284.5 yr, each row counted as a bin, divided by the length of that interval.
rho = -5.4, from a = 138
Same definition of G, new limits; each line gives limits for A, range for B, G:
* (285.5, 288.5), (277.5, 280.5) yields 1.10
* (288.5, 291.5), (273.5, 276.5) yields 0.98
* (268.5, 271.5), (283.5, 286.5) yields 1.60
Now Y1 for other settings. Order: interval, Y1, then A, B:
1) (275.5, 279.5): 117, 40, 157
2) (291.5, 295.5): 189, 45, 234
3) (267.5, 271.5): 207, 26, 233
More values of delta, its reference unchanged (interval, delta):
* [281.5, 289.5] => 282.0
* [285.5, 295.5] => 286.0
